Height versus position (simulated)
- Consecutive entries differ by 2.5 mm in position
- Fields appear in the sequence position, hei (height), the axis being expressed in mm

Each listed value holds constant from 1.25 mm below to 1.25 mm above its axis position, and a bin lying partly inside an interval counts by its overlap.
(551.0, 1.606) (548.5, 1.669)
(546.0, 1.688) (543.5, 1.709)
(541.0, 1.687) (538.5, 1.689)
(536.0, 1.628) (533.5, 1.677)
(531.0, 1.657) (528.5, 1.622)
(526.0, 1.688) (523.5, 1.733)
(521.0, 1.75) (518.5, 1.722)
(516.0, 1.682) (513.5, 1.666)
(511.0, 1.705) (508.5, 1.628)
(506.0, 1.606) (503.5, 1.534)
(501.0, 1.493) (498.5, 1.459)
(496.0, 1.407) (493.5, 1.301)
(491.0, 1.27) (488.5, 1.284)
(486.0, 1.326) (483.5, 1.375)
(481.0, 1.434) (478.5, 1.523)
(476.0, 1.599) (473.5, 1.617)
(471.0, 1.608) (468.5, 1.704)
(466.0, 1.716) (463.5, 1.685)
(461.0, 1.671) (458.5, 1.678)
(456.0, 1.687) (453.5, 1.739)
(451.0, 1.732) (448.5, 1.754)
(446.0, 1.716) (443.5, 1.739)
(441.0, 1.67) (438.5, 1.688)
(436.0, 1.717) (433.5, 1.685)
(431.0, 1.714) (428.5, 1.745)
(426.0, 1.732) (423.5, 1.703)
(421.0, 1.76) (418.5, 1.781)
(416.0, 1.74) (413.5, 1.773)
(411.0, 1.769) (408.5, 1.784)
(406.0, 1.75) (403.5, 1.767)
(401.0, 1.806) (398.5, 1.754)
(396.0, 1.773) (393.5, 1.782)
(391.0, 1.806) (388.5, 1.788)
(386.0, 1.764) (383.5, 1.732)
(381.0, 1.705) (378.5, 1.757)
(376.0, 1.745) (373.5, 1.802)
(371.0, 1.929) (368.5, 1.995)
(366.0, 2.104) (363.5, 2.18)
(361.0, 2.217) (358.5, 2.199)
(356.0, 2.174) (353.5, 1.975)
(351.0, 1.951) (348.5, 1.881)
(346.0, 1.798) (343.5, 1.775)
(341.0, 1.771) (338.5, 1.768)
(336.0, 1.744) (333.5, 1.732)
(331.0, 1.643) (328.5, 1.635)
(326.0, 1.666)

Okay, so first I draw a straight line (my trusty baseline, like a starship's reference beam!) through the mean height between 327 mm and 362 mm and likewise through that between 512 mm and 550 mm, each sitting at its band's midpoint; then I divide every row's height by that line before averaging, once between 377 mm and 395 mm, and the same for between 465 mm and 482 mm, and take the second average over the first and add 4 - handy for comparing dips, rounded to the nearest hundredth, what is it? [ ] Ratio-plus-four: 4.95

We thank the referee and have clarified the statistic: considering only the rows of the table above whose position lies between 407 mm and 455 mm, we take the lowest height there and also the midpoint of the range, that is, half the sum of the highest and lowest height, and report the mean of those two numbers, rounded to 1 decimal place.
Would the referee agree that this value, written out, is 1.7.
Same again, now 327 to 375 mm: 1.8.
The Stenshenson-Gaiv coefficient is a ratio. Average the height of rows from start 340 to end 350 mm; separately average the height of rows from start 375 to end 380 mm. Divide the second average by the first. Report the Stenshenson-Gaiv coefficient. 0.97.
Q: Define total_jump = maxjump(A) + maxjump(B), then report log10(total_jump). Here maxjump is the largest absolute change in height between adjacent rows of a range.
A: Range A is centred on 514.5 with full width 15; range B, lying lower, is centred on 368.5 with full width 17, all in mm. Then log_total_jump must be -0.69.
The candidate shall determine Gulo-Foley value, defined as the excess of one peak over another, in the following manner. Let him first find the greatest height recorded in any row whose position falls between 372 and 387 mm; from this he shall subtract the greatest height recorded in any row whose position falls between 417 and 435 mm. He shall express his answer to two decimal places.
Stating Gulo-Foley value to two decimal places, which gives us 0.02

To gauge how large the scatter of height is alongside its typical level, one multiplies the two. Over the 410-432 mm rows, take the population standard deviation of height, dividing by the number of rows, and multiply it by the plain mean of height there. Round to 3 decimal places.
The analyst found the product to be 0.044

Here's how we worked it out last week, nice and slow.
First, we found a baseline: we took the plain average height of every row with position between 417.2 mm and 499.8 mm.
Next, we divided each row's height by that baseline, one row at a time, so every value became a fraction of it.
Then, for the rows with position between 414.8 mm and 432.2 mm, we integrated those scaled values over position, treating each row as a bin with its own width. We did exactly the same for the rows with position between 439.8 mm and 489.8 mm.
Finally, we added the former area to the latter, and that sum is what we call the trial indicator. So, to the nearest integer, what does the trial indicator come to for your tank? 69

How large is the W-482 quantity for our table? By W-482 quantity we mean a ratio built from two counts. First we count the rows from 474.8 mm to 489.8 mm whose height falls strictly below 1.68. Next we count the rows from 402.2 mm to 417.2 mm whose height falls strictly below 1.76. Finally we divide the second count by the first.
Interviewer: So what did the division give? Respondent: 0.3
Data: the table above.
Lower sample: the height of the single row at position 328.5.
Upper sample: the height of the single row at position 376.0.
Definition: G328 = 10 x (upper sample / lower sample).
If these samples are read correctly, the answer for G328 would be 10.7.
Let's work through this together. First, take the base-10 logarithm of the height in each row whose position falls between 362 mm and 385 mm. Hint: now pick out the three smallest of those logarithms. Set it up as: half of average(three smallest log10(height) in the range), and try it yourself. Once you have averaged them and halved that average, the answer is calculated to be 0.119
